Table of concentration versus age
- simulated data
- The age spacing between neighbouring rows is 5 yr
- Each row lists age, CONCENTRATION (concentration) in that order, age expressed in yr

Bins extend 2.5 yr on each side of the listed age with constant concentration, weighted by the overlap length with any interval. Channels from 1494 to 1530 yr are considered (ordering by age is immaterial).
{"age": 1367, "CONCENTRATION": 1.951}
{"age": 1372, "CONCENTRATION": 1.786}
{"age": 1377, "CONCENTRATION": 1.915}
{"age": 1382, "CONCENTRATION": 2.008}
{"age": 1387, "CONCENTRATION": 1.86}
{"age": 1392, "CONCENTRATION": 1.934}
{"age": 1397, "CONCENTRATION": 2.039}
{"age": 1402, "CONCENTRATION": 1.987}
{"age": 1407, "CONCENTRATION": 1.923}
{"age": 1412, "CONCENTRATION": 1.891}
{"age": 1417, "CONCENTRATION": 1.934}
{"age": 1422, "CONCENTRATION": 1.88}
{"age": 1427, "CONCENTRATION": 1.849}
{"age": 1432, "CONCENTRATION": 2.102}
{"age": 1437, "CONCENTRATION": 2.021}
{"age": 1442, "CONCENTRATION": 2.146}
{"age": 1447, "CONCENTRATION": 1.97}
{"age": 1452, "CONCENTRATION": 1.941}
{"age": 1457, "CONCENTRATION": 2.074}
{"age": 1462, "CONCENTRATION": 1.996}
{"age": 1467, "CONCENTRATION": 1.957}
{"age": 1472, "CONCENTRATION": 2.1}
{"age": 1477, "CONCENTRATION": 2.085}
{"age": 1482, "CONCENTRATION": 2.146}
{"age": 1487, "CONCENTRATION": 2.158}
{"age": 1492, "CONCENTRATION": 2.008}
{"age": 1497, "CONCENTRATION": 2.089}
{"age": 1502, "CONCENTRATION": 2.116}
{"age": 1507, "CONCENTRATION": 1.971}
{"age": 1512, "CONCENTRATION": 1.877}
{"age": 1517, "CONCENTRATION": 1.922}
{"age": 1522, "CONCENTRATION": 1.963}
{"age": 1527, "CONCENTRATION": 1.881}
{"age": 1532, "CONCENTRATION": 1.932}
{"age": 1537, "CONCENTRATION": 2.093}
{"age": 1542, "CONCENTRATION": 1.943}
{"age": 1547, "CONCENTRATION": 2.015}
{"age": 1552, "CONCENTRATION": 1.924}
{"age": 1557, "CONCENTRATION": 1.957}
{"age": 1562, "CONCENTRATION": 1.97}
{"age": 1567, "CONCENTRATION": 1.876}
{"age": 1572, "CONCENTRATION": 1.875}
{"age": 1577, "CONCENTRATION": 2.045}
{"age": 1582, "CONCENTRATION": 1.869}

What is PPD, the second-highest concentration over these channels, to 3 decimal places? 2.089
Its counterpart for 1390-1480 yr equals 2.102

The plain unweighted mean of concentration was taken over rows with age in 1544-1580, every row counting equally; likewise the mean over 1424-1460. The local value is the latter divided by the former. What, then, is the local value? 1.03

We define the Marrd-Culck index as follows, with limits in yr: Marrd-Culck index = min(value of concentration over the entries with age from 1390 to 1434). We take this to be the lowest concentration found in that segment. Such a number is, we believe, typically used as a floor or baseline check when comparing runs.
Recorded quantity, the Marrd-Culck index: 1.849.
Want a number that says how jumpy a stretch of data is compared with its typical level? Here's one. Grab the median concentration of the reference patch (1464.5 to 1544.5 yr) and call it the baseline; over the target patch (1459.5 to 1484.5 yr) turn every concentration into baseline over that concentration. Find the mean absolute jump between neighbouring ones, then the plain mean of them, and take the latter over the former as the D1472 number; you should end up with 31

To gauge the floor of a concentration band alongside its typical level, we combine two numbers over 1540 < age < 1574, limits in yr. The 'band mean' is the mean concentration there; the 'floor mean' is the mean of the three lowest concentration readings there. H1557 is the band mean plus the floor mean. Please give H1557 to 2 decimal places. 3.83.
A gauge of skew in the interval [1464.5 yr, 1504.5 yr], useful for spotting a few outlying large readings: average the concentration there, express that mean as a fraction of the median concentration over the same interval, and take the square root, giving 1.00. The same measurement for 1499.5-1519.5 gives 1.01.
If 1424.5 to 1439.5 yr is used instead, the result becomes 0.99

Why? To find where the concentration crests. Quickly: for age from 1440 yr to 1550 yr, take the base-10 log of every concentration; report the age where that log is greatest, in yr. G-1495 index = 1487 yr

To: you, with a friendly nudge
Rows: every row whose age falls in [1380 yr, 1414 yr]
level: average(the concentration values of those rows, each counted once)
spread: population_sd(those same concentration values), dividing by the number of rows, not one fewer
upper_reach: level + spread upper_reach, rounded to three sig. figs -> 2.01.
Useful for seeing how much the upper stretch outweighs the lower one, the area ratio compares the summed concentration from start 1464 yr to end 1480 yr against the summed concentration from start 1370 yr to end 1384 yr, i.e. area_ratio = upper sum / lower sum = 1.08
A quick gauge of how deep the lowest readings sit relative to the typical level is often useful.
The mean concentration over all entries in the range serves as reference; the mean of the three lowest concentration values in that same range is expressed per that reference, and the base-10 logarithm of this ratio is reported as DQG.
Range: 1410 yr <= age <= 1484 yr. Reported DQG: -0.030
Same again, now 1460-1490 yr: -0.013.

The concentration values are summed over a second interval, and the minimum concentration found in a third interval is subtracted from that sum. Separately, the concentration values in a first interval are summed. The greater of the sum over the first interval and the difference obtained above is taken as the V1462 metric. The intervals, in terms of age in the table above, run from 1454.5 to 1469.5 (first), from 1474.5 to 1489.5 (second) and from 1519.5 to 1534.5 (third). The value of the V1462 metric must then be 6.03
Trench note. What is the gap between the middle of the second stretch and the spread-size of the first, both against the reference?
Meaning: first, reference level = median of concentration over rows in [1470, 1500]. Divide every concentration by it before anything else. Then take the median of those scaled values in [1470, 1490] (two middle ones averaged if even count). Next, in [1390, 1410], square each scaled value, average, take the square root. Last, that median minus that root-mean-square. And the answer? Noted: 0.07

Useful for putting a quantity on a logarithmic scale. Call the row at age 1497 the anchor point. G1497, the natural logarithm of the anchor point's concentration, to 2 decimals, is 0.74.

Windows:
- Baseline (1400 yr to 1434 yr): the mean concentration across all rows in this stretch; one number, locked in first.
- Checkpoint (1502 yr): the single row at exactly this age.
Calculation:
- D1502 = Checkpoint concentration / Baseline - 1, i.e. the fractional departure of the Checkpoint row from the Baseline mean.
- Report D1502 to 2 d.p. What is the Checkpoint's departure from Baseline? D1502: 0.09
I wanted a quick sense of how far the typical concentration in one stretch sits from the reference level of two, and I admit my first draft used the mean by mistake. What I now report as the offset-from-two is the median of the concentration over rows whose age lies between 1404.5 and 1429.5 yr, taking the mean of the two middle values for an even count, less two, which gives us -0.11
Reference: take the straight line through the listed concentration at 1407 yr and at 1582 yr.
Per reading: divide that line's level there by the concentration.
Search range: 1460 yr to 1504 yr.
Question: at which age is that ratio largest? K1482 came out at 1467 yr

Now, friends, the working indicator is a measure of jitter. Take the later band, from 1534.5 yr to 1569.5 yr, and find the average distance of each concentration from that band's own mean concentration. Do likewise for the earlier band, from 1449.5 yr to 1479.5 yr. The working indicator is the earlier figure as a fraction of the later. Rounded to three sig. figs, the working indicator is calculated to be 1.23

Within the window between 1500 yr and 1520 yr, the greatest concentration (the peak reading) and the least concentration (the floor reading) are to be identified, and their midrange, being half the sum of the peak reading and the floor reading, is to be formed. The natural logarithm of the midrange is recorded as 0.691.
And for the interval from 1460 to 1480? 0.707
